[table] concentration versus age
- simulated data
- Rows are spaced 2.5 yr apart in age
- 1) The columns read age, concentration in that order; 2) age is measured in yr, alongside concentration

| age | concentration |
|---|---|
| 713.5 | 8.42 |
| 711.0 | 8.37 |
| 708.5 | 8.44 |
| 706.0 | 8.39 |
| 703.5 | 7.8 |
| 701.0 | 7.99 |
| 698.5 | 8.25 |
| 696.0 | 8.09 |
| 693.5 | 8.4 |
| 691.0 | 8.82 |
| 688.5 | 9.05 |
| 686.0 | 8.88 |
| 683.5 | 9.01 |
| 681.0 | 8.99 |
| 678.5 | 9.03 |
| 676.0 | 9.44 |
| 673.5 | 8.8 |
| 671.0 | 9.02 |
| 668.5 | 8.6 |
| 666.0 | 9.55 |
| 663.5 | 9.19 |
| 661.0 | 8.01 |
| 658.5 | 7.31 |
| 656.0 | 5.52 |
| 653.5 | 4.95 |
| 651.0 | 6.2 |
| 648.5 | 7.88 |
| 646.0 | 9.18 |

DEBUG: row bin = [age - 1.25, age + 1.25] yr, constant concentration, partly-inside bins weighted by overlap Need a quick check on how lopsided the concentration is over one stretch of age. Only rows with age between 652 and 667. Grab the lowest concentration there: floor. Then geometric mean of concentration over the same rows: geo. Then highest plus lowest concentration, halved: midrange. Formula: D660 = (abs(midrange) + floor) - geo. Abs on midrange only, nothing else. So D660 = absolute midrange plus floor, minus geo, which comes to 5.0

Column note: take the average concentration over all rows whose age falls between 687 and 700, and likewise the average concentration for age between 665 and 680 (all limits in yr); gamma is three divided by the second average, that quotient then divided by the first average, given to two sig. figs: 0.039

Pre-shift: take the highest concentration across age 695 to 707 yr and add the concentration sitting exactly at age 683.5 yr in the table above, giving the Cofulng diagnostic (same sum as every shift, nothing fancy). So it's 17.4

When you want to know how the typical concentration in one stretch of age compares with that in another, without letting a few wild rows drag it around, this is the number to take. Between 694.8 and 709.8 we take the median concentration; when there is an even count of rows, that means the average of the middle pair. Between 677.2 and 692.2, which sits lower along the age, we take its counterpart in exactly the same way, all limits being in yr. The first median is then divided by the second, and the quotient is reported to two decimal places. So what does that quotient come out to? 0.91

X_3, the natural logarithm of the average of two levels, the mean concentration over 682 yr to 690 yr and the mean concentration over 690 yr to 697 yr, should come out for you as 2.16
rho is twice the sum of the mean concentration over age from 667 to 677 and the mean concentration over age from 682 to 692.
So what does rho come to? 35.8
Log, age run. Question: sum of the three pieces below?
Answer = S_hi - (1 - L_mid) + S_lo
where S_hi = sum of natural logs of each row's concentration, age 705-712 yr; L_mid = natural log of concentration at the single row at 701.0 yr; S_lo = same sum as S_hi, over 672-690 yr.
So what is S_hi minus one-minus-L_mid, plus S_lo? 23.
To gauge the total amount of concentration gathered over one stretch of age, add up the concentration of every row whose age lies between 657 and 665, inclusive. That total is 24.5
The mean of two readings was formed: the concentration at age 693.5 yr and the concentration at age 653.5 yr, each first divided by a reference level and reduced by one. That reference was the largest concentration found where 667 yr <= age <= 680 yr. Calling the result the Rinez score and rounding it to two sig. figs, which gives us -0.29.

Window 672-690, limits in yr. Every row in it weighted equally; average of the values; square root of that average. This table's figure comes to 3.00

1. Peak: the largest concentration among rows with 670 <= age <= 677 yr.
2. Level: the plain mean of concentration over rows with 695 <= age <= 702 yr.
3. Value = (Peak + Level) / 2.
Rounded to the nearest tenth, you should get 8.8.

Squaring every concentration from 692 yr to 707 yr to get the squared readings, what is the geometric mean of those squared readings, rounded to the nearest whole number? 66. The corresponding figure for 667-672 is 78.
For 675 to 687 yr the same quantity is 82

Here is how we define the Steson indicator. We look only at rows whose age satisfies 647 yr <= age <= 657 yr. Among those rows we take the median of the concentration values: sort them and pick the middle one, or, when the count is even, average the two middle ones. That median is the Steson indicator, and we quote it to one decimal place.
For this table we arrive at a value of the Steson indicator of 5.9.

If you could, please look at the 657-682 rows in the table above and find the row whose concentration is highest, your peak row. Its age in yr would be 666.0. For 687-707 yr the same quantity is 688.5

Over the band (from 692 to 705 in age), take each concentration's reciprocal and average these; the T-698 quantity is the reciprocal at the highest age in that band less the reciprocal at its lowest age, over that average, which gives 0.07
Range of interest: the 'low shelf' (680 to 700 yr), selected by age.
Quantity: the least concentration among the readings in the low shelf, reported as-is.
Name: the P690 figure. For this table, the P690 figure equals 8.09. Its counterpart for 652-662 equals 4.95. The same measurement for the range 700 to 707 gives 7.8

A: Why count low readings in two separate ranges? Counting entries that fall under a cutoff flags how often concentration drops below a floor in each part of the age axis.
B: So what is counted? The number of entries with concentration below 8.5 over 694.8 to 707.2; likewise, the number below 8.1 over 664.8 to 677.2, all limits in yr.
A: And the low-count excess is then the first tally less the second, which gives 5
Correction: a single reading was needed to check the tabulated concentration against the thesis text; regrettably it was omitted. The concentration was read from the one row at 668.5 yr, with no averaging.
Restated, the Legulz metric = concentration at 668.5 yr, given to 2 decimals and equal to 8.60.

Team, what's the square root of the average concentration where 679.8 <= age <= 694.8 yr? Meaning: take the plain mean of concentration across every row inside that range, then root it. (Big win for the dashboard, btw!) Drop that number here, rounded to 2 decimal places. 2.98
